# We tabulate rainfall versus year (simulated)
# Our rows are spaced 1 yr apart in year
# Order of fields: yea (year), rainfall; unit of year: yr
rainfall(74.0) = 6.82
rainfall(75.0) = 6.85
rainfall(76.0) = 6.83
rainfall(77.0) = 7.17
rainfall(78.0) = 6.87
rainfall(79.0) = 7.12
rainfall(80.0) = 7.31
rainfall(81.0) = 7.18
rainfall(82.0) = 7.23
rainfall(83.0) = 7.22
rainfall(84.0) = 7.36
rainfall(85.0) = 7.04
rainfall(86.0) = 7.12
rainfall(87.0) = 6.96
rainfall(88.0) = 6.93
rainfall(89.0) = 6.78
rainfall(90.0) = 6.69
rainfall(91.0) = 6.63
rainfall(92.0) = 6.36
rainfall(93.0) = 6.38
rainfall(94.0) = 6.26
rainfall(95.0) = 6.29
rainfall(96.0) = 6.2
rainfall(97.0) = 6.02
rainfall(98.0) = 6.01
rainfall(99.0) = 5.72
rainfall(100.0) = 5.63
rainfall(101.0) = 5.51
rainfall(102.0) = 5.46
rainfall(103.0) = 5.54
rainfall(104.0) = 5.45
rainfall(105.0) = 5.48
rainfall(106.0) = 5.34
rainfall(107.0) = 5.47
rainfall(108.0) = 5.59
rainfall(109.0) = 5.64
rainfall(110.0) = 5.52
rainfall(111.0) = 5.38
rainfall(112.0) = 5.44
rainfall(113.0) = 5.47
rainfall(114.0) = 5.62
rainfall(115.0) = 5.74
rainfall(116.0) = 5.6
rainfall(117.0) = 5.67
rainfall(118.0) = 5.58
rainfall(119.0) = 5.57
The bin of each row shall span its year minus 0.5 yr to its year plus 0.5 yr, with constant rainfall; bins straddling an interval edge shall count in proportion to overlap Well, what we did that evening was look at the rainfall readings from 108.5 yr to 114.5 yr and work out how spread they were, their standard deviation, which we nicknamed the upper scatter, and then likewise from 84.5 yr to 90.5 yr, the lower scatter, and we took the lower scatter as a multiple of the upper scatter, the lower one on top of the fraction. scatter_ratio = 1.6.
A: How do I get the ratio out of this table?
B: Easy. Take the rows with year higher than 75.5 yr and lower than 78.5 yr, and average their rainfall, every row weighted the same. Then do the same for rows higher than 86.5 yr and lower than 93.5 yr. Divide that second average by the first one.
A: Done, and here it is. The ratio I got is 0.960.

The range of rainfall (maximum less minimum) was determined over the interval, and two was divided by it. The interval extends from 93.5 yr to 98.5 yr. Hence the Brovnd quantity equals 7.1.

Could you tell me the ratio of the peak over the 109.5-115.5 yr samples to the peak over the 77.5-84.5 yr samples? 0.78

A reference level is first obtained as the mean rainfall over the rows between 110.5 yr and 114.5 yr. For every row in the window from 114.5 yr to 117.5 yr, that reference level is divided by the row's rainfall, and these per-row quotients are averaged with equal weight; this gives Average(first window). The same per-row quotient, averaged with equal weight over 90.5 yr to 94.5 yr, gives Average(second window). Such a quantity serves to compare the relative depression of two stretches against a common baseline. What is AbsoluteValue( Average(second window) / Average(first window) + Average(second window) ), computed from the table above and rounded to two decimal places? 1.74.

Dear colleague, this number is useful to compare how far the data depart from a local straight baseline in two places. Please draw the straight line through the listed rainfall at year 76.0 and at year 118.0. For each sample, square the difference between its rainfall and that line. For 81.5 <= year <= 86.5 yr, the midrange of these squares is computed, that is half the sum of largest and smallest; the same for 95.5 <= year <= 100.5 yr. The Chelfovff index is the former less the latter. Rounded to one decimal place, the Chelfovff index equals 0.3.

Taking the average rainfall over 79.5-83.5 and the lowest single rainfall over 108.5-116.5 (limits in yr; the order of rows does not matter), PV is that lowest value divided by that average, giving 0.74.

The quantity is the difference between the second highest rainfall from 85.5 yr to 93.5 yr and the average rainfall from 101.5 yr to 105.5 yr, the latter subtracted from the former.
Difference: 1.5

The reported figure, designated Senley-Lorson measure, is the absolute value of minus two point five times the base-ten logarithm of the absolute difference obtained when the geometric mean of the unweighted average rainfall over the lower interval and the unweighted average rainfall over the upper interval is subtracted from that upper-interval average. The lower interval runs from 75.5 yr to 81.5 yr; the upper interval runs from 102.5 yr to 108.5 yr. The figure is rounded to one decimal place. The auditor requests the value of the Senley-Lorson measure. 0.3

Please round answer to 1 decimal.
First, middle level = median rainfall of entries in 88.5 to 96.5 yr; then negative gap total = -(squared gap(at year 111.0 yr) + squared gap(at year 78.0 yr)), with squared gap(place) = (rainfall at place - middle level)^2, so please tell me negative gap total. -1.2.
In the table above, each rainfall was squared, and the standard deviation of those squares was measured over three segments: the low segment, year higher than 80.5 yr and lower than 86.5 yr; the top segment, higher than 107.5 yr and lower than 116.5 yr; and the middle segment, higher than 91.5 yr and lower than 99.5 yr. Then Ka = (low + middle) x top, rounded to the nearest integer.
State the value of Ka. 5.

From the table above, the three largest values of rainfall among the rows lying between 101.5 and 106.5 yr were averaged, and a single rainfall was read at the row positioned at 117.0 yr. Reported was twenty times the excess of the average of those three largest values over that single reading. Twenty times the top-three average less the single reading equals -4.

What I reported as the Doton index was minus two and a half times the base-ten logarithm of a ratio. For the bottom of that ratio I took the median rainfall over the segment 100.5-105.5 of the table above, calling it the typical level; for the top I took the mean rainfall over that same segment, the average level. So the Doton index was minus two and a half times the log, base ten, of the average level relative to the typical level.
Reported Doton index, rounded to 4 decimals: -0.0016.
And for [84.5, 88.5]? -0.0019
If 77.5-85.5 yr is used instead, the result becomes 0.0051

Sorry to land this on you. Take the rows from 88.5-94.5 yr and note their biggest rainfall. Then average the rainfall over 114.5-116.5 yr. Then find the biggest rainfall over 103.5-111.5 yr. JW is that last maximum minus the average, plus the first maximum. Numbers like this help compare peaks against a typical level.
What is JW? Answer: 6.75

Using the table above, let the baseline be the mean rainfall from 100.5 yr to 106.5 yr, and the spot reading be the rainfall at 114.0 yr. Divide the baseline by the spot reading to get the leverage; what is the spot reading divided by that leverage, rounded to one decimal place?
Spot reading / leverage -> 5.8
